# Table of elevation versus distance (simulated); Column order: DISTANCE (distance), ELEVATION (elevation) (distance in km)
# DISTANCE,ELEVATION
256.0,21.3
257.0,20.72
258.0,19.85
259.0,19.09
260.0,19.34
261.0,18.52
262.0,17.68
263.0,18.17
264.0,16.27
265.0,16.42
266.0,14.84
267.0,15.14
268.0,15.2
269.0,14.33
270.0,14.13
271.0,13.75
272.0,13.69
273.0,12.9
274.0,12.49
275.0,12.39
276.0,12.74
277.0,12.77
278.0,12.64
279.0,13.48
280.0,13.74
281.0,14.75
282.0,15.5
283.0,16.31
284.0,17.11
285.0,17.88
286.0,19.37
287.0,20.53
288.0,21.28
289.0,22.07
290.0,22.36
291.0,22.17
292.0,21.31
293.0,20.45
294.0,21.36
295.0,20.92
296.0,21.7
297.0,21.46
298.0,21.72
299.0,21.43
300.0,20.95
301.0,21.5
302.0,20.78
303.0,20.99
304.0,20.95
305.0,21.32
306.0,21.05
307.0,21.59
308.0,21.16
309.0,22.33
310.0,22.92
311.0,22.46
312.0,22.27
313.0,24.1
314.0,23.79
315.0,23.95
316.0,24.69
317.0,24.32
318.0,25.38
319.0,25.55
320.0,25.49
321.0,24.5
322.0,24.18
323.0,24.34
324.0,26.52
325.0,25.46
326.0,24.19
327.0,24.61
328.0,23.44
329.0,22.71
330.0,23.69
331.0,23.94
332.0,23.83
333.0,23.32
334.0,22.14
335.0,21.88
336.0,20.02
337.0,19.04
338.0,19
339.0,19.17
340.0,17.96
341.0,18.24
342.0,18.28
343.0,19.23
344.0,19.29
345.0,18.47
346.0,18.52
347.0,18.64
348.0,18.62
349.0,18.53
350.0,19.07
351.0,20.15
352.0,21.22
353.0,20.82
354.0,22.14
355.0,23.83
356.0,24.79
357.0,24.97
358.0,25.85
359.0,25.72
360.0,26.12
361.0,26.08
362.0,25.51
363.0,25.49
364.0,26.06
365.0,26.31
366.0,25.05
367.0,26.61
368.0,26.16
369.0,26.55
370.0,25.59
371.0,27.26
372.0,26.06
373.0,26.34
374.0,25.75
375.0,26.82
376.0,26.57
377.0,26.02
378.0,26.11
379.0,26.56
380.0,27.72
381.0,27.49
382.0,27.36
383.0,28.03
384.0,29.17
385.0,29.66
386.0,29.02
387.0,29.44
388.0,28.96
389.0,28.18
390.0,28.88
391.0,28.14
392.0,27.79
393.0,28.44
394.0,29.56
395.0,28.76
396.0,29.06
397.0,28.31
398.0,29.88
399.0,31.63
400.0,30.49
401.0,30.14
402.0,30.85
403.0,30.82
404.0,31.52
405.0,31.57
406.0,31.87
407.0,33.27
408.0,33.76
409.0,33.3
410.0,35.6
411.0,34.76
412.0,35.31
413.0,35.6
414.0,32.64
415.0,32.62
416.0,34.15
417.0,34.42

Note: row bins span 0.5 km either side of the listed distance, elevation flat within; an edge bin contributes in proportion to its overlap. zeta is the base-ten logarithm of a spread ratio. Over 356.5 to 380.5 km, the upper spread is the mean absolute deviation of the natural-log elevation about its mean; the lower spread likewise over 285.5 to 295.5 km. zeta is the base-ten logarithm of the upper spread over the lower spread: -0.27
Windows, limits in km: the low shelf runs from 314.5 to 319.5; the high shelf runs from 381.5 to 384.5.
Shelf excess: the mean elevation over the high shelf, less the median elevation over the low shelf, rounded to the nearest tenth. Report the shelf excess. 3.5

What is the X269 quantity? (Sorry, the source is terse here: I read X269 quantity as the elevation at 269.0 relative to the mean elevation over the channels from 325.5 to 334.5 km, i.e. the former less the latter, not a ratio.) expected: -9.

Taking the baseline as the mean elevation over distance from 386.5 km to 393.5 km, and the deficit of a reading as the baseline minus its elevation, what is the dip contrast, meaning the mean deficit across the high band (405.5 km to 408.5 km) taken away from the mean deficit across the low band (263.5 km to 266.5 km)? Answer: 17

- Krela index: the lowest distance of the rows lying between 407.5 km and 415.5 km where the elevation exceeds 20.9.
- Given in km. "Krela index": 408.0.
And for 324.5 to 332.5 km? 325.0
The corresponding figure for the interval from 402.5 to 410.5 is 403.0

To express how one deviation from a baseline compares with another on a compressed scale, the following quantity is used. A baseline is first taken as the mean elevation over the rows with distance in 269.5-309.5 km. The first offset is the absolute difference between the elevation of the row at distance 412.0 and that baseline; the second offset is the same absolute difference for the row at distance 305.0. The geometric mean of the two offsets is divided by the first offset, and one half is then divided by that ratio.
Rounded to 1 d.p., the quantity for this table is 1.2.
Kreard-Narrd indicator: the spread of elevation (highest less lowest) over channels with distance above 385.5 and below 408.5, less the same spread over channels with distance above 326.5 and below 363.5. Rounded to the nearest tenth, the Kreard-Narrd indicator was -2.2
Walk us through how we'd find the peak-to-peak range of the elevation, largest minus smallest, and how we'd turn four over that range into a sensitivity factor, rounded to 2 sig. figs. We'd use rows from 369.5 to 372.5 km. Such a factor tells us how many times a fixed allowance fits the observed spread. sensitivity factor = 2.4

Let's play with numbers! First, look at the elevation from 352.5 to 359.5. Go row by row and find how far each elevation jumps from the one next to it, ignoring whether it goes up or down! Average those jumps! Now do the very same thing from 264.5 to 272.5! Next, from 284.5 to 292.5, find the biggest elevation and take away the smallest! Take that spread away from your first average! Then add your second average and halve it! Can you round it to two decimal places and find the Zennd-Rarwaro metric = -1.56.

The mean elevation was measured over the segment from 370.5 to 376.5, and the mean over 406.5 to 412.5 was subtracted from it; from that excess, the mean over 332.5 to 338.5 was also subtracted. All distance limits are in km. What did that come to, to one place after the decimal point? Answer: -28.8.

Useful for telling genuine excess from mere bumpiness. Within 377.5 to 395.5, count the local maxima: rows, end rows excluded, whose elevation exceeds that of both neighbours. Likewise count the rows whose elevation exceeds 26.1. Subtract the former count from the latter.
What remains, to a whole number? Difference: 13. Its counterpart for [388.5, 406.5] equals 13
